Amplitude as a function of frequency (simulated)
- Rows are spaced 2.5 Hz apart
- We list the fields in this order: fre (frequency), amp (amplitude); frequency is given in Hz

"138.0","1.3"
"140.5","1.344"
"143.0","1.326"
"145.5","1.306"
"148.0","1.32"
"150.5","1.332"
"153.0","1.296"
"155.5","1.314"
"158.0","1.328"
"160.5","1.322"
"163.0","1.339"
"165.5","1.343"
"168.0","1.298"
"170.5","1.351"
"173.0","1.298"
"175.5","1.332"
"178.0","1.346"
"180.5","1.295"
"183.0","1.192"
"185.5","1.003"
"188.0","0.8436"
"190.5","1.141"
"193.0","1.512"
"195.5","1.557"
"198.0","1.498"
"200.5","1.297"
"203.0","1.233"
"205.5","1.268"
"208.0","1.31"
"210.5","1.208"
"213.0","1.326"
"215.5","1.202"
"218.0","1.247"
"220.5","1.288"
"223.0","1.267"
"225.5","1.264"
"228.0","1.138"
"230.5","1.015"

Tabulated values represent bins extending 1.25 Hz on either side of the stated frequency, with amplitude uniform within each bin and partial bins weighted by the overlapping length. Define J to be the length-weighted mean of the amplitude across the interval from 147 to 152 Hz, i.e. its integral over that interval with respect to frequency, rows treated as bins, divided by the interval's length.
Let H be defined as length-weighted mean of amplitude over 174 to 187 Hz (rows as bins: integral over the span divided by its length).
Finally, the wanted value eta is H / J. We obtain 0.93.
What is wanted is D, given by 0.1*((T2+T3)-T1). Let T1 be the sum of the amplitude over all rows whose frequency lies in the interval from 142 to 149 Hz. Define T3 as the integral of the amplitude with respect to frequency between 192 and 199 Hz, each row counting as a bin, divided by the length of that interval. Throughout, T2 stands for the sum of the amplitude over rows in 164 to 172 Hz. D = 0.156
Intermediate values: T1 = 3.95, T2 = 3.99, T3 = 1.52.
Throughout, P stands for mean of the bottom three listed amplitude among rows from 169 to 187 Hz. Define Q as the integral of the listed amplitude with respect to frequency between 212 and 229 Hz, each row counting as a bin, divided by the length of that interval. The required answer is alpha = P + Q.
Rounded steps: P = 1.16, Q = 1.25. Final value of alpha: 2.41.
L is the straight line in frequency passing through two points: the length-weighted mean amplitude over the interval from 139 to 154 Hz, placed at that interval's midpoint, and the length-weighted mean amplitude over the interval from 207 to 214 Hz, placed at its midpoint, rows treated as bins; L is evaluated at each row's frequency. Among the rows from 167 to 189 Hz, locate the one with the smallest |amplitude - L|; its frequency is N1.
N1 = 180.5 Hz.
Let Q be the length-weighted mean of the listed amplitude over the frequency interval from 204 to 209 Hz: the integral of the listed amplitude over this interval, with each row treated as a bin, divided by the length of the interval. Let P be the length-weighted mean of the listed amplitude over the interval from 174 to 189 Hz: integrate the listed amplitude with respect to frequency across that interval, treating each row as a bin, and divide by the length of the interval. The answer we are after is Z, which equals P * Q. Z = 1.51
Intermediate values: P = 1.18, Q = 1.29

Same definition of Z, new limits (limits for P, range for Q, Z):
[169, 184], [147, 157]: 1.72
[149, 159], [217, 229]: 1.64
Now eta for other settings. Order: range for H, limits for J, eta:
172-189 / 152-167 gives 0.90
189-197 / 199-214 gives 1.09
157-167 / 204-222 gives 1.05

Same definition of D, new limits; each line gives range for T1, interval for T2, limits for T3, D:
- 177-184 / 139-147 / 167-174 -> 0.146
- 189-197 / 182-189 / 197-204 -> 0.017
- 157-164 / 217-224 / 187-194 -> 0.098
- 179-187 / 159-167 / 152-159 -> 0.183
